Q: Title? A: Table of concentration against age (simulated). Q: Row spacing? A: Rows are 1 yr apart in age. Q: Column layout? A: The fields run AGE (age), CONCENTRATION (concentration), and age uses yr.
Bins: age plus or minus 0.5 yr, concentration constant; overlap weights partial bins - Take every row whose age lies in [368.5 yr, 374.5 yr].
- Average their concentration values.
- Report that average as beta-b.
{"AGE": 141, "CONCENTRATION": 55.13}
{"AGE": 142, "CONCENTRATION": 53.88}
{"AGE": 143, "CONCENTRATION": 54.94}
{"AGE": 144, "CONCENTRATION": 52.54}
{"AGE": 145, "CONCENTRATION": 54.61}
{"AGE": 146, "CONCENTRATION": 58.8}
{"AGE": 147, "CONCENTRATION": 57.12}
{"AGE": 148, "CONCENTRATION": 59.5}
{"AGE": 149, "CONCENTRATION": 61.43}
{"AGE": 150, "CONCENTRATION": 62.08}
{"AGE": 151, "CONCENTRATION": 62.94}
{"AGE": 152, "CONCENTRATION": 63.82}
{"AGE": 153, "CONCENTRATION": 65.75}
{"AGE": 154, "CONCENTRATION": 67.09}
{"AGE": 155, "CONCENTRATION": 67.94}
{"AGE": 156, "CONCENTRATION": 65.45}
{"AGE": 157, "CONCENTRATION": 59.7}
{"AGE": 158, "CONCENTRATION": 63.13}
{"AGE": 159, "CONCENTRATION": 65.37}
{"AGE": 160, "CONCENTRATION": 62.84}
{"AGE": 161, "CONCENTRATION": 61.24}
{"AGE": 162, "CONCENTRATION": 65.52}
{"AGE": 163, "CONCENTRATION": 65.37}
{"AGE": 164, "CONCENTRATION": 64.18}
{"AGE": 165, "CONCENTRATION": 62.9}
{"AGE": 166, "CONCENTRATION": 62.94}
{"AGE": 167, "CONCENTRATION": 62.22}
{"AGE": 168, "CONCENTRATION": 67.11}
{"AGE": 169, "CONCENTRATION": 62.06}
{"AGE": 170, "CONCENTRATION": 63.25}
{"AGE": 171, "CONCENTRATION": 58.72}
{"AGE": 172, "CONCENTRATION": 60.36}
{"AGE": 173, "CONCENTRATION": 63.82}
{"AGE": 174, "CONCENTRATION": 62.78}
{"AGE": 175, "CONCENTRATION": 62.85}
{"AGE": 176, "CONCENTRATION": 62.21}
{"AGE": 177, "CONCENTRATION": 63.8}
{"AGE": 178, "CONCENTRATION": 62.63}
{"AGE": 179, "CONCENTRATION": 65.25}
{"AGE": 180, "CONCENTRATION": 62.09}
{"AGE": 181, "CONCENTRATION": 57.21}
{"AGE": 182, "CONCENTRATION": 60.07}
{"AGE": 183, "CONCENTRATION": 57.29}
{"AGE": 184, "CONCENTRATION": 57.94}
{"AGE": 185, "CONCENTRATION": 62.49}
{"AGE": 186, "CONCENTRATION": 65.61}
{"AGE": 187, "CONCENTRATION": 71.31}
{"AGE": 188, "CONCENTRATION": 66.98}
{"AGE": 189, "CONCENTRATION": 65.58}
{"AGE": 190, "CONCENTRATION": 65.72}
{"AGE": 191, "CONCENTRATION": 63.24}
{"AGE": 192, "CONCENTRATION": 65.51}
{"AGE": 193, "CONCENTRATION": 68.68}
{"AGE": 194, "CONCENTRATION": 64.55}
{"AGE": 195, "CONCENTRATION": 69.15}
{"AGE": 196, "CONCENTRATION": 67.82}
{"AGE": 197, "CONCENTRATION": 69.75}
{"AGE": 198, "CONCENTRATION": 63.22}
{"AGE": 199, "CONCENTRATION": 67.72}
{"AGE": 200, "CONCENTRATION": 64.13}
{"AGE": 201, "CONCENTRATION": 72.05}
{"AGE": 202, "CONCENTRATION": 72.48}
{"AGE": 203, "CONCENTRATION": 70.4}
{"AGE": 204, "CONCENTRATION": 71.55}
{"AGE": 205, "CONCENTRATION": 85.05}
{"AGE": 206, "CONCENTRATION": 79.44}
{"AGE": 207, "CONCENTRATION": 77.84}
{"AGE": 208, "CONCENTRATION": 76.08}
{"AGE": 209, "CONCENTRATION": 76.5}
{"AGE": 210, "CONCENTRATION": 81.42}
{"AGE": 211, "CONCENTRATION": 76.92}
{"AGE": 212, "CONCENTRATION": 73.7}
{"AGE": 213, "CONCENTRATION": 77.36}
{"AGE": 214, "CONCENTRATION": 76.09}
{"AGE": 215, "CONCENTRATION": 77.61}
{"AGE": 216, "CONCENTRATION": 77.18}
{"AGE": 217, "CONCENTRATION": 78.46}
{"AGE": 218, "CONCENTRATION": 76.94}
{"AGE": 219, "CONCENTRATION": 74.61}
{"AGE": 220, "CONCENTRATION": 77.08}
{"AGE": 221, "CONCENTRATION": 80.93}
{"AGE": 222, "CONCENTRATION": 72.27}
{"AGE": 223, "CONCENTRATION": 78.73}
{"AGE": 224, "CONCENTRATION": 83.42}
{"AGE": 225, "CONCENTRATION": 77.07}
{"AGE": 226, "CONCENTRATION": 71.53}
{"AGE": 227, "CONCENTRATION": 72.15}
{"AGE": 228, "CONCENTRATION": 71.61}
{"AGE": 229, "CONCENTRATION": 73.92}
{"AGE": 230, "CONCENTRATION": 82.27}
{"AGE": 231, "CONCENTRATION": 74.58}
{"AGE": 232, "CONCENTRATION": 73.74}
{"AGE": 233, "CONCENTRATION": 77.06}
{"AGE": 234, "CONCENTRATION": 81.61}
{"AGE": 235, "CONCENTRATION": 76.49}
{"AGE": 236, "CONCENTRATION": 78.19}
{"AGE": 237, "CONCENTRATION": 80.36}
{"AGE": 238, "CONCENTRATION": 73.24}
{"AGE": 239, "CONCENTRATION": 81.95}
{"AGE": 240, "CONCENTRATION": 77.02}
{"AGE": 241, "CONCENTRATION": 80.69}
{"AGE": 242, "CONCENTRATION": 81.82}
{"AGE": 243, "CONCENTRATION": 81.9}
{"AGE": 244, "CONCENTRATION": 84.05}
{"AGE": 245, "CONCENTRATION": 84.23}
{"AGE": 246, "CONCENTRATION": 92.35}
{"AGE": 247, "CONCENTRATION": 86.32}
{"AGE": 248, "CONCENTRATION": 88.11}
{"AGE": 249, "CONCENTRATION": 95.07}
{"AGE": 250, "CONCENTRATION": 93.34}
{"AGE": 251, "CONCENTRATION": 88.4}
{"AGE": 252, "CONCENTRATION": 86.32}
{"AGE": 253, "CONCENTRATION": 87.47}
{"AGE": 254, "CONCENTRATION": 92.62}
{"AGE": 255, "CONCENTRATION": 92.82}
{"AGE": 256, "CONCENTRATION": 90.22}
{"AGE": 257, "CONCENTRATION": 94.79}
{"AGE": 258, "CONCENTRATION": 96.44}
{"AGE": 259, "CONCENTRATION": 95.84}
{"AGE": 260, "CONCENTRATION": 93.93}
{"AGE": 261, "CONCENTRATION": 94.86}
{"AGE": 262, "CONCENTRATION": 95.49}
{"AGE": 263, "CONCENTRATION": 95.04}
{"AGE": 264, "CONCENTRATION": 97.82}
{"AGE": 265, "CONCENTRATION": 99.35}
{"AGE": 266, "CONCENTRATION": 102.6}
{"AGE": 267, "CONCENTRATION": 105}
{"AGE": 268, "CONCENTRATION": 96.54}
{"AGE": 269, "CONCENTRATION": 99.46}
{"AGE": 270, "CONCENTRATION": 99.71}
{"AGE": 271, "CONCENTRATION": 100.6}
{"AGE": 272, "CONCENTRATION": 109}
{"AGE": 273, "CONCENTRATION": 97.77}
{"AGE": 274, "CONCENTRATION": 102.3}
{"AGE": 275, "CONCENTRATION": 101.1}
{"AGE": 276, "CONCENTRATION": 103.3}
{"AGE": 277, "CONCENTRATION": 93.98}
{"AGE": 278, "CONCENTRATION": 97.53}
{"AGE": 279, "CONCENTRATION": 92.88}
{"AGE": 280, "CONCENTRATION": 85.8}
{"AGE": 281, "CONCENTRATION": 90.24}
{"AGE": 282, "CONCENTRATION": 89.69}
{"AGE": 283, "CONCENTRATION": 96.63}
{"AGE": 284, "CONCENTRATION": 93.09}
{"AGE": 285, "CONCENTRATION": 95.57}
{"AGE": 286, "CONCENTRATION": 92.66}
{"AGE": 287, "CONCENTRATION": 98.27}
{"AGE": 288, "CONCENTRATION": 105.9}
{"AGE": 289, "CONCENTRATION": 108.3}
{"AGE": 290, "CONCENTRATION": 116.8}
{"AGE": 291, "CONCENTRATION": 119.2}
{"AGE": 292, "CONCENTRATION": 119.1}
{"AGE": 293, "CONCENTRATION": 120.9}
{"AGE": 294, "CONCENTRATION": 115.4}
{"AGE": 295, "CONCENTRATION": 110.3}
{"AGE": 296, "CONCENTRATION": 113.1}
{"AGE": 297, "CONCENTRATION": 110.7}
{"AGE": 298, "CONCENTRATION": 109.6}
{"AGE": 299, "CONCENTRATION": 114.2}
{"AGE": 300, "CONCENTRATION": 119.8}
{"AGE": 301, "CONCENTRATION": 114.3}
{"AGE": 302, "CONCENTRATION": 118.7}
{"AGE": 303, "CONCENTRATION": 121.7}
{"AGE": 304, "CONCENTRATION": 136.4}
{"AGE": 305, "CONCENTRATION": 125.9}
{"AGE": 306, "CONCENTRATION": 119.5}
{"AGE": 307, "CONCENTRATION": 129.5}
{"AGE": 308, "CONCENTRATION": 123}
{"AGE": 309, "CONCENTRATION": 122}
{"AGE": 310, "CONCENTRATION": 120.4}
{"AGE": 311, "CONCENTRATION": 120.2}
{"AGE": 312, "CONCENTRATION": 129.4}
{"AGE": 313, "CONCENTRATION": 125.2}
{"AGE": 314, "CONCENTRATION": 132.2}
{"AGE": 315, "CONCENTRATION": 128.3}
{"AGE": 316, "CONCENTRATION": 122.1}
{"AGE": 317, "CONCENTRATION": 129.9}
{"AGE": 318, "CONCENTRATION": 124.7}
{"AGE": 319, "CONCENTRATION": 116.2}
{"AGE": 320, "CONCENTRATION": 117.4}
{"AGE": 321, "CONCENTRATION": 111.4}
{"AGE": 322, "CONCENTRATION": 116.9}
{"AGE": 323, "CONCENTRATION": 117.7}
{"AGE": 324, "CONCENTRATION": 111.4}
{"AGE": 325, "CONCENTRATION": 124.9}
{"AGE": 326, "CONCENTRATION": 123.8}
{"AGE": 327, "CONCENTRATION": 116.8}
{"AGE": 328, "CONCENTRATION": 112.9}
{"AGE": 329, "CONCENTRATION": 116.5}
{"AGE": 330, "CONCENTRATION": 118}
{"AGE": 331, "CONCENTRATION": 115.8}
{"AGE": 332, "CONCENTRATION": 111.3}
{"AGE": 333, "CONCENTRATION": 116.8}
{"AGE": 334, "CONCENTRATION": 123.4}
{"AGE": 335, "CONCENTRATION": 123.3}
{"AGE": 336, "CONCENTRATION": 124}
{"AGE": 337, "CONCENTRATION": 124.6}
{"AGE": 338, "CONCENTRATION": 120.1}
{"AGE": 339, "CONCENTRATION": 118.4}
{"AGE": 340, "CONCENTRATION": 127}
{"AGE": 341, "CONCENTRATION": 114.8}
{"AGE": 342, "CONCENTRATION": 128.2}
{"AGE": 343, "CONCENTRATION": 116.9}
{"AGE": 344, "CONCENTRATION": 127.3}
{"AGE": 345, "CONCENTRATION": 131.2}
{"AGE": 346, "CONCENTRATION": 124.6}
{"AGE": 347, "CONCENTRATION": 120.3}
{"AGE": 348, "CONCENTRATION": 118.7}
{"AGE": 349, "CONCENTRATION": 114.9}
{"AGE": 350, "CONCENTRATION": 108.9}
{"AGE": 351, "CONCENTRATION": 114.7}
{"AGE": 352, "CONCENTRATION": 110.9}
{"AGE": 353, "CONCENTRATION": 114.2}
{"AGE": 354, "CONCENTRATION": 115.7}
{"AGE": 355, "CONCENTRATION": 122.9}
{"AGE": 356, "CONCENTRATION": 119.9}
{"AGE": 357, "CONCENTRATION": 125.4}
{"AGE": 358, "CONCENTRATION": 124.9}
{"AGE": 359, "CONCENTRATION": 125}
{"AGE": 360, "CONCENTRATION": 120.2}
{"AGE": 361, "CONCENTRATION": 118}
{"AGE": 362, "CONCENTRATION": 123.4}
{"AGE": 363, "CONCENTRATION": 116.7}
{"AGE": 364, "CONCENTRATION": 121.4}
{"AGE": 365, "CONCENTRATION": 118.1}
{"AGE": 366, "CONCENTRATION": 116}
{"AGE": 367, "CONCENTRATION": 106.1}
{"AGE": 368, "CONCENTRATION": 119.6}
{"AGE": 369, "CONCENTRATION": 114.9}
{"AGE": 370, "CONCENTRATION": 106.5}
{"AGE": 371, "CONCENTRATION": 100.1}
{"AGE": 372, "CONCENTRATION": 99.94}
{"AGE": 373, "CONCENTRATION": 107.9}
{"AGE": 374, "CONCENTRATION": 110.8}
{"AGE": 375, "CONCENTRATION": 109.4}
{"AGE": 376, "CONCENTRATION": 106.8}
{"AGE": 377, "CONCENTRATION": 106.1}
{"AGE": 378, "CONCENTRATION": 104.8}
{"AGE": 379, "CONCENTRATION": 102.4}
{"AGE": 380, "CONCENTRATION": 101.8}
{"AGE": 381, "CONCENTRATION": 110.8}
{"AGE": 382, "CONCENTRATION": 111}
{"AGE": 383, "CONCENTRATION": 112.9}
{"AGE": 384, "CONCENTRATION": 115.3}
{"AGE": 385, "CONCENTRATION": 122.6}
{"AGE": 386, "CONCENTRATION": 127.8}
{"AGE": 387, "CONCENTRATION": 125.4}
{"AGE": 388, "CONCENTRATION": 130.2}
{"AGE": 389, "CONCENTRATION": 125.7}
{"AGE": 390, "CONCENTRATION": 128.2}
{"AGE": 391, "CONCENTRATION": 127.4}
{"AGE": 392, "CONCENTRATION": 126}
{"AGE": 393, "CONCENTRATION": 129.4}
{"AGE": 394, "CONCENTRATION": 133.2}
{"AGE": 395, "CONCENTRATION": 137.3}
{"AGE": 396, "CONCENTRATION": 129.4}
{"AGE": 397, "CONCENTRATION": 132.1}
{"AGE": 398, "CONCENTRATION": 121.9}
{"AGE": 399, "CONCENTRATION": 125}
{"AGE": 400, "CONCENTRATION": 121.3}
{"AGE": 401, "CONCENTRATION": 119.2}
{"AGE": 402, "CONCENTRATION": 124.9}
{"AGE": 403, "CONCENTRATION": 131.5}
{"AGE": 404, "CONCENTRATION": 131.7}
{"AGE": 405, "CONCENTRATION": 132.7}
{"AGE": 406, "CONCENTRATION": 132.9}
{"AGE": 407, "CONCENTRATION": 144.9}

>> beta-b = 107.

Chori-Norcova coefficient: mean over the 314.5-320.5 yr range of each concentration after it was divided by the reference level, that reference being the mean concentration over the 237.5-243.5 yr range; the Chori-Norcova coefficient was 1.5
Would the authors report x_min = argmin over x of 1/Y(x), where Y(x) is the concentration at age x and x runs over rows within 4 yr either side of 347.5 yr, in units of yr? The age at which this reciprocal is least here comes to 345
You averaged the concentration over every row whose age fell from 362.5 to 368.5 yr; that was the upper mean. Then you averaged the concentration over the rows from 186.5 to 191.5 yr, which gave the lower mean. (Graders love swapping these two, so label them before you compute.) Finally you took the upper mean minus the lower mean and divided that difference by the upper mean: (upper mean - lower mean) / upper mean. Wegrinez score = 0.43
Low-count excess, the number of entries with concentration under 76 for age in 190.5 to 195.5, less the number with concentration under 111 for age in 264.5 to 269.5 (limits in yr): 0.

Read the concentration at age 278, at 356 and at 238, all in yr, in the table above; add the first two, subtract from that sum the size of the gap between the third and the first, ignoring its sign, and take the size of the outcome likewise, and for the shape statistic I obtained 193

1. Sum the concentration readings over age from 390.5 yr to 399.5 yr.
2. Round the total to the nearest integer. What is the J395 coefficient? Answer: 1162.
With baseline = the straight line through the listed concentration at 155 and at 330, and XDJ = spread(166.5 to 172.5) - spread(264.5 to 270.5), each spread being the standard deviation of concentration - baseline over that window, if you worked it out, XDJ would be 0.1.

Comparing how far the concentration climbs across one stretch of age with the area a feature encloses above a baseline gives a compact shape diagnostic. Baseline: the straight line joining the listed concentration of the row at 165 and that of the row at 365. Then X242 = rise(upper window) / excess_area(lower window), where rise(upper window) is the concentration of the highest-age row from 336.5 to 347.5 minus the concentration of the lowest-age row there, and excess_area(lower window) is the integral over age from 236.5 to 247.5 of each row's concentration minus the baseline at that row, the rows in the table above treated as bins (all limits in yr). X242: 0.20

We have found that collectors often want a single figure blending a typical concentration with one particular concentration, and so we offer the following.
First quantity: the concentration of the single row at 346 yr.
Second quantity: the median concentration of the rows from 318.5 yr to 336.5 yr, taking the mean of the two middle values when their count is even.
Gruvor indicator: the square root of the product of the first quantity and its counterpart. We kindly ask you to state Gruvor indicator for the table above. 121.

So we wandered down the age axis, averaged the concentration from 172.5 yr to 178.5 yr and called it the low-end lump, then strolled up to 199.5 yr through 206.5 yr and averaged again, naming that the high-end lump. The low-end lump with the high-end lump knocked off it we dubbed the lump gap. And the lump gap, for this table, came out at -11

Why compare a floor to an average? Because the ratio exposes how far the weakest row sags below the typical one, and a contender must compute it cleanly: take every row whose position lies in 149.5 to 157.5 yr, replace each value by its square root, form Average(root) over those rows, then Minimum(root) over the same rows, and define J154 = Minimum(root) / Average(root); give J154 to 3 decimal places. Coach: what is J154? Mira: 0.963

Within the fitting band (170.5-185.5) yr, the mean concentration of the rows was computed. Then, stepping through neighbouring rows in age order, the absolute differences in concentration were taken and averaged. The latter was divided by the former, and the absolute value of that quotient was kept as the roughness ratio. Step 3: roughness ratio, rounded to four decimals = 0.0362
